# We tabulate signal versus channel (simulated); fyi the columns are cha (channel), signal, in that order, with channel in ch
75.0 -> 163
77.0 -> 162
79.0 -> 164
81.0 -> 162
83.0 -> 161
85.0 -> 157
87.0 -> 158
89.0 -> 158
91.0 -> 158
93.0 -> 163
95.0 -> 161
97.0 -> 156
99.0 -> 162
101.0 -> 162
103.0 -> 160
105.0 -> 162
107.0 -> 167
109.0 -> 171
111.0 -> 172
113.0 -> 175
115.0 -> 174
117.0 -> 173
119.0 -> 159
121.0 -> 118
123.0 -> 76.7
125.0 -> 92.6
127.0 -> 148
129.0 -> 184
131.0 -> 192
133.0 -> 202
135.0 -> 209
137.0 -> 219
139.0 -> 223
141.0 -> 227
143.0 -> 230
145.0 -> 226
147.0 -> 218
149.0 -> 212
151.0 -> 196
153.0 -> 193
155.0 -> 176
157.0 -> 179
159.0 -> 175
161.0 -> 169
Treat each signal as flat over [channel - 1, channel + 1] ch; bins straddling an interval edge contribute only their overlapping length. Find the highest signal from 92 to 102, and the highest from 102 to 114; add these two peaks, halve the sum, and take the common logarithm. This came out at 2.23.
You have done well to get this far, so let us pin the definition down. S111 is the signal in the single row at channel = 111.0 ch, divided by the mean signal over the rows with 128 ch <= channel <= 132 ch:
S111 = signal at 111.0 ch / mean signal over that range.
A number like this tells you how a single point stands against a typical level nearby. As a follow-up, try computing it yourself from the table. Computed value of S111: 0.91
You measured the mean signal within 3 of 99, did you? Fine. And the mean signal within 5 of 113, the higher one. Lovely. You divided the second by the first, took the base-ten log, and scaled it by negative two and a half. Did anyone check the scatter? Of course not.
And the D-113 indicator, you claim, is -0.085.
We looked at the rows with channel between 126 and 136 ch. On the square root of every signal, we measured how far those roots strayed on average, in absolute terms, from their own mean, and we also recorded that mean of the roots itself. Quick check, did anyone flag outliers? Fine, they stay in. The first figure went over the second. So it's 0.046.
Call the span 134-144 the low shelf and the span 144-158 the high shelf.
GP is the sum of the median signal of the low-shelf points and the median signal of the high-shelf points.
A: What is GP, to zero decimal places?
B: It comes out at 419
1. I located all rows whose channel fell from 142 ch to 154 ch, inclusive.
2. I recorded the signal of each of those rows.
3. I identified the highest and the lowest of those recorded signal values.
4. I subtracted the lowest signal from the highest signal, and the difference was 37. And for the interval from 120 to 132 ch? 115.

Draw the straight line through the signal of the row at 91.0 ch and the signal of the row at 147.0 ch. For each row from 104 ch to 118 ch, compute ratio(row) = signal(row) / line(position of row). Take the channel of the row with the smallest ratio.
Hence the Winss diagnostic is 117.0 ch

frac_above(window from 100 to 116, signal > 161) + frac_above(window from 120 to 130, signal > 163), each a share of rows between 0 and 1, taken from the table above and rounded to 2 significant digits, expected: 1.1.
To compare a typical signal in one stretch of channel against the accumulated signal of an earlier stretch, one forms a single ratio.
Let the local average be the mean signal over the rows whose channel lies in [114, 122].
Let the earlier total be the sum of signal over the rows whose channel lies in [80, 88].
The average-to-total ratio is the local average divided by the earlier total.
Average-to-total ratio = 0.24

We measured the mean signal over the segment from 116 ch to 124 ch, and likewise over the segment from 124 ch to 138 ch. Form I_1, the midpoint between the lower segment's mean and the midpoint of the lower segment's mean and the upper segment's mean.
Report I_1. 143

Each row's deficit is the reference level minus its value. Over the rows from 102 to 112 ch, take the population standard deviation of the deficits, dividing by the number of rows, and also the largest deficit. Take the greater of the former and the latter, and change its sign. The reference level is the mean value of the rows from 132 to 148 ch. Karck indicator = -59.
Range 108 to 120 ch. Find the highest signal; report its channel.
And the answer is 113.0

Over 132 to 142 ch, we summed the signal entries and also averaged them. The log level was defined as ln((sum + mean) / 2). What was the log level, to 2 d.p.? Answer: 6.47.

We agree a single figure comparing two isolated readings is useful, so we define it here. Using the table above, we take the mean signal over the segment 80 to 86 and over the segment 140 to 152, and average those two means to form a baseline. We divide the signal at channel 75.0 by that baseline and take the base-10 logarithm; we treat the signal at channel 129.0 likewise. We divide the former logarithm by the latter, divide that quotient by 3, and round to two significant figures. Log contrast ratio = 1.8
